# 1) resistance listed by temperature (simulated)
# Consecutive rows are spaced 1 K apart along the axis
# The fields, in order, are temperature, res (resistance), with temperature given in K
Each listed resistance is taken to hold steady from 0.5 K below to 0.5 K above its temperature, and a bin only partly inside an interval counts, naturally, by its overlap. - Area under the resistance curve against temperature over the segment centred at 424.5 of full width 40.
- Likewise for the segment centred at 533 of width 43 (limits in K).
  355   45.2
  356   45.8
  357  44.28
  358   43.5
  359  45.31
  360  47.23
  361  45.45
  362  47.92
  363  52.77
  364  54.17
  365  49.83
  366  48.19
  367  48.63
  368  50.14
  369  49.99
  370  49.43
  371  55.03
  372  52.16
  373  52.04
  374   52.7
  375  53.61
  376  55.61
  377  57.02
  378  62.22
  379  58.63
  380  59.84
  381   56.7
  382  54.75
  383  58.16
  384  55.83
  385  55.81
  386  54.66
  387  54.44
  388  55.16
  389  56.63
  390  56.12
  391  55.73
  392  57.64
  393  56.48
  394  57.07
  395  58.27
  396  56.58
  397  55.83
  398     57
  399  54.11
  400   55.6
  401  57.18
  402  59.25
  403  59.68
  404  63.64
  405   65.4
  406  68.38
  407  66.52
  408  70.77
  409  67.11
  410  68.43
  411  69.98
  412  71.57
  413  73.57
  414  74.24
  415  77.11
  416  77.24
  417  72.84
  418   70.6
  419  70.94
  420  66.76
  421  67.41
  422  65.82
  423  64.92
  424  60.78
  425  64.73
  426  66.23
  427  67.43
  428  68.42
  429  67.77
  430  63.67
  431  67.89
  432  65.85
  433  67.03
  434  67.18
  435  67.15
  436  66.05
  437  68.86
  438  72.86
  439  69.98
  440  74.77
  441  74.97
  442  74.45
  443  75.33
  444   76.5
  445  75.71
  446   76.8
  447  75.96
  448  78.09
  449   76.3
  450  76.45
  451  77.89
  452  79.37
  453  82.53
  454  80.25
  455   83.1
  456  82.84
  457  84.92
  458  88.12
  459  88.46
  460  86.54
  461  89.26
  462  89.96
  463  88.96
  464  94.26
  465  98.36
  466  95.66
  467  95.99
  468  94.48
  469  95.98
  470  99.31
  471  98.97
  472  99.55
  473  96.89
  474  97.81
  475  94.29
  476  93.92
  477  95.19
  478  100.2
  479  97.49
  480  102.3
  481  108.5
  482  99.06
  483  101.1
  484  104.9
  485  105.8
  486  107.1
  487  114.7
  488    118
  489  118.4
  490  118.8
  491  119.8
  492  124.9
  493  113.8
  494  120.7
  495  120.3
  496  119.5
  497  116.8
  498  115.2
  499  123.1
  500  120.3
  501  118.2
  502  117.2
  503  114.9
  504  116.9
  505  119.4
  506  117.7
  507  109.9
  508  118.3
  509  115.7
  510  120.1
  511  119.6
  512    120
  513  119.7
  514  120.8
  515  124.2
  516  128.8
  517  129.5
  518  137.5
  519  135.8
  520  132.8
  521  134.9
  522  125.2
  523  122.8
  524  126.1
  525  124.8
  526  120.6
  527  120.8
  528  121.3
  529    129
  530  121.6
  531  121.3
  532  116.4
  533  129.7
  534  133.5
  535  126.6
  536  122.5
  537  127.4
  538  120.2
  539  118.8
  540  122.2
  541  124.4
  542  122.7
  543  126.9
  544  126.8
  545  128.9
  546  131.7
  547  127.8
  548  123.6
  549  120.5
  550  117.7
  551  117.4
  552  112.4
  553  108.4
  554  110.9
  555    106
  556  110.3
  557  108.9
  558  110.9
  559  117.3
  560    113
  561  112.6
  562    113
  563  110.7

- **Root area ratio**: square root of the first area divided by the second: 0.72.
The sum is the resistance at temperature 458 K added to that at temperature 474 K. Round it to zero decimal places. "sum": 186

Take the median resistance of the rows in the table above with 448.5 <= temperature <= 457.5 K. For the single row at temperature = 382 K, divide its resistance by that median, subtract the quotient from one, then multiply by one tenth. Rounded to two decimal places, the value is 0.03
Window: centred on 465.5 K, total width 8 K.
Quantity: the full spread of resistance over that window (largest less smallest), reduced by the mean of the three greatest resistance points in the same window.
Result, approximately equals -87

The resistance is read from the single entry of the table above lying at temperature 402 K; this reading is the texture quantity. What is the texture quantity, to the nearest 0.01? 59.25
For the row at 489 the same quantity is 118.40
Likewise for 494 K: 120.70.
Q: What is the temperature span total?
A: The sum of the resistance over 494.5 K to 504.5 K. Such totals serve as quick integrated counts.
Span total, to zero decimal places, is 1182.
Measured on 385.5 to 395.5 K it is 562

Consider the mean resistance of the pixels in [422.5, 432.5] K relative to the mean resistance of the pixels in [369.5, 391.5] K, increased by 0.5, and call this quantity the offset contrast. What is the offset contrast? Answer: 1.7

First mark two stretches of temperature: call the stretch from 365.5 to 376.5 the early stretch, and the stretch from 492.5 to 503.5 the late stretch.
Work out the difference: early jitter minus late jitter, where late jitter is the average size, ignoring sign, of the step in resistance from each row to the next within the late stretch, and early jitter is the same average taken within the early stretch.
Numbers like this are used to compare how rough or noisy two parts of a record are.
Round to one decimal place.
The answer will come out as -1.4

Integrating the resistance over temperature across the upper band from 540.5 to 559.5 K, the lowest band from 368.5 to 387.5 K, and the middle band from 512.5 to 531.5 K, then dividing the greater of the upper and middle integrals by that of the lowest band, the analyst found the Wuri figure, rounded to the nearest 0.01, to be 2.29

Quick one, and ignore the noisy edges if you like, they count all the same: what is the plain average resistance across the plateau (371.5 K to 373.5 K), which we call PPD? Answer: 52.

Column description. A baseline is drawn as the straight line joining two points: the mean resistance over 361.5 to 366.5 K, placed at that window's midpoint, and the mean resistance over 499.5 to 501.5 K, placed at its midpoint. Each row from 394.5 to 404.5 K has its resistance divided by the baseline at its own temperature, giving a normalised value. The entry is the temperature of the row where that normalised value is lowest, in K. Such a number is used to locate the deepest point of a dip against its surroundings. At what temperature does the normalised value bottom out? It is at 399 K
